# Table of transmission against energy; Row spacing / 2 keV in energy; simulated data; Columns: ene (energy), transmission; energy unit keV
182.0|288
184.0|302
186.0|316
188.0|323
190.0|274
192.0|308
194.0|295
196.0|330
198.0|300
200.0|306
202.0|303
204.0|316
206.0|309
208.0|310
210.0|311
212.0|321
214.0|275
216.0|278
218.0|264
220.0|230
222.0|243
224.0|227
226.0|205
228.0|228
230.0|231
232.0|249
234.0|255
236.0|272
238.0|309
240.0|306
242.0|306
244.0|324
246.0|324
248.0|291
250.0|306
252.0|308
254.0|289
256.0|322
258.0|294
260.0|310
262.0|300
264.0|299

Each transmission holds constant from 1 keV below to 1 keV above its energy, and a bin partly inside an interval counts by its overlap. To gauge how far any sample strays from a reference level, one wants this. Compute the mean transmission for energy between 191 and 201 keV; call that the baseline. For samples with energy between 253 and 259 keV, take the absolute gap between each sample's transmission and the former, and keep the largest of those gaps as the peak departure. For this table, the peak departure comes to 19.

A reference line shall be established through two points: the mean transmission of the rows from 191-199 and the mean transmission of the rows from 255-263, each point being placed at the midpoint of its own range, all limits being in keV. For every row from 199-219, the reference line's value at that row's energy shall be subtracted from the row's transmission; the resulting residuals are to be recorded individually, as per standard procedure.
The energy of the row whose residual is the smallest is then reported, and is 218.0 keV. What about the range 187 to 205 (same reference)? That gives 190.0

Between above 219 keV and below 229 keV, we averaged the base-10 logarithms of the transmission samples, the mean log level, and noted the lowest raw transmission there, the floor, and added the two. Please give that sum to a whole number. 207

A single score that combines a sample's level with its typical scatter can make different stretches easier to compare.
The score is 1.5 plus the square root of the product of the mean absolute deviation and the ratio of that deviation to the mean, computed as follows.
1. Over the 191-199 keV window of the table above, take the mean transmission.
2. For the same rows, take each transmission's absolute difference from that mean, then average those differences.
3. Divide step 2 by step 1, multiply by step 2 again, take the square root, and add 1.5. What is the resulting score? 2.1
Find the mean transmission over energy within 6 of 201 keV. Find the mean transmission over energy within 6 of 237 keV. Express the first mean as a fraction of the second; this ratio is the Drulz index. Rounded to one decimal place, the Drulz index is 1.1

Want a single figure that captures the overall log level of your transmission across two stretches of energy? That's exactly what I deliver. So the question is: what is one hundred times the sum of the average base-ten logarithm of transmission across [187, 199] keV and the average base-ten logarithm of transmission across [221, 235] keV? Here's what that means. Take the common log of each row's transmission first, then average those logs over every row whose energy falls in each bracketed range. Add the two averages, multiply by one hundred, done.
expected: 485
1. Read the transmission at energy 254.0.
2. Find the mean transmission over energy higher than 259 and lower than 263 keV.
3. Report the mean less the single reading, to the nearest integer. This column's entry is 16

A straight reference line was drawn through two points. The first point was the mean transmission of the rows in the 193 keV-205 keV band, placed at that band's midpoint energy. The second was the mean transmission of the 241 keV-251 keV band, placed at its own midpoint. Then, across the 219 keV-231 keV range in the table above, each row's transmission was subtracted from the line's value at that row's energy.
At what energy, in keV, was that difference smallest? 222.0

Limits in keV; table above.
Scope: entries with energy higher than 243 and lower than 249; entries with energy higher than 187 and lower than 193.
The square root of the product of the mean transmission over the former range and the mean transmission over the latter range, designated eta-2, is 307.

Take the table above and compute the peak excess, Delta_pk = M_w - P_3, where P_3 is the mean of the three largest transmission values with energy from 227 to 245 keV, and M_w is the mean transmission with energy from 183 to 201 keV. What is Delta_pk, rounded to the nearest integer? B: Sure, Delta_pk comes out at -7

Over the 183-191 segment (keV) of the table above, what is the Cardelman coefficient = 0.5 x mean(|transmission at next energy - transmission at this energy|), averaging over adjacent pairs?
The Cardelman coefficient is 11.7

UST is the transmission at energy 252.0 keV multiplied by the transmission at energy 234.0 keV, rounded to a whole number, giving 78540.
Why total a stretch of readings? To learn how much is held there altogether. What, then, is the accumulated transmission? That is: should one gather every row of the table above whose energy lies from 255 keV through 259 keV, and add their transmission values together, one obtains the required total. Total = 616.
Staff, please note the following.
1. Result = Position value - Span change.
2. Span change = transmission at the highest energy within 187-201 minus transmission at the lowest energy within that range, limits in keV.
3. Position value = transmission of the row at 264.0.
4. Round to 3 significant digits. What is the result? 316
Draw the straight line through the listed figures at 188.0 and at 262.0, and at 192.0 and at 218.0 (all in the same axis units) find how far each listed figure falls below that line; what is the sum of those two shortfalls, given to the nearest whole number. 63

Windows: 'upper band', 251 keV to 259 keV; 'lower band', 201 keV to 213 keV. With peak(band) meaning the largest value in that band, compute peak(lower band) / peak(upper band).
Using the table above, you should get 1.00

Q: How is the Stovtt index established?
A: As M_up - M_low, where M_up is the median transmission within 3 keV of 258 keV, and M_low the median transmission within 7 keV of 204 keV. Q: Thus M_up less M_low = 1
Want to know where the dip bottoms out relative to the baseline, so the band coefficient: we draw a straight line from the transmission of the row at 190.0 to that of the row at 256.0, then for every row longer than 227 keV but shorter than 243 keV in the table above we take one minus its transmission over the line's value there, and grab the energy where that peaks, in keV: 228.0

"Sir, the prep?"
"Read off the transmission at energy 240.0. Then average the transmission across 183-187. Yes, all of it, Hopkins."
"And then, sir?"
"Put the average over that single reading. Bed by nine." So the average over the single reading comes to 1.01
